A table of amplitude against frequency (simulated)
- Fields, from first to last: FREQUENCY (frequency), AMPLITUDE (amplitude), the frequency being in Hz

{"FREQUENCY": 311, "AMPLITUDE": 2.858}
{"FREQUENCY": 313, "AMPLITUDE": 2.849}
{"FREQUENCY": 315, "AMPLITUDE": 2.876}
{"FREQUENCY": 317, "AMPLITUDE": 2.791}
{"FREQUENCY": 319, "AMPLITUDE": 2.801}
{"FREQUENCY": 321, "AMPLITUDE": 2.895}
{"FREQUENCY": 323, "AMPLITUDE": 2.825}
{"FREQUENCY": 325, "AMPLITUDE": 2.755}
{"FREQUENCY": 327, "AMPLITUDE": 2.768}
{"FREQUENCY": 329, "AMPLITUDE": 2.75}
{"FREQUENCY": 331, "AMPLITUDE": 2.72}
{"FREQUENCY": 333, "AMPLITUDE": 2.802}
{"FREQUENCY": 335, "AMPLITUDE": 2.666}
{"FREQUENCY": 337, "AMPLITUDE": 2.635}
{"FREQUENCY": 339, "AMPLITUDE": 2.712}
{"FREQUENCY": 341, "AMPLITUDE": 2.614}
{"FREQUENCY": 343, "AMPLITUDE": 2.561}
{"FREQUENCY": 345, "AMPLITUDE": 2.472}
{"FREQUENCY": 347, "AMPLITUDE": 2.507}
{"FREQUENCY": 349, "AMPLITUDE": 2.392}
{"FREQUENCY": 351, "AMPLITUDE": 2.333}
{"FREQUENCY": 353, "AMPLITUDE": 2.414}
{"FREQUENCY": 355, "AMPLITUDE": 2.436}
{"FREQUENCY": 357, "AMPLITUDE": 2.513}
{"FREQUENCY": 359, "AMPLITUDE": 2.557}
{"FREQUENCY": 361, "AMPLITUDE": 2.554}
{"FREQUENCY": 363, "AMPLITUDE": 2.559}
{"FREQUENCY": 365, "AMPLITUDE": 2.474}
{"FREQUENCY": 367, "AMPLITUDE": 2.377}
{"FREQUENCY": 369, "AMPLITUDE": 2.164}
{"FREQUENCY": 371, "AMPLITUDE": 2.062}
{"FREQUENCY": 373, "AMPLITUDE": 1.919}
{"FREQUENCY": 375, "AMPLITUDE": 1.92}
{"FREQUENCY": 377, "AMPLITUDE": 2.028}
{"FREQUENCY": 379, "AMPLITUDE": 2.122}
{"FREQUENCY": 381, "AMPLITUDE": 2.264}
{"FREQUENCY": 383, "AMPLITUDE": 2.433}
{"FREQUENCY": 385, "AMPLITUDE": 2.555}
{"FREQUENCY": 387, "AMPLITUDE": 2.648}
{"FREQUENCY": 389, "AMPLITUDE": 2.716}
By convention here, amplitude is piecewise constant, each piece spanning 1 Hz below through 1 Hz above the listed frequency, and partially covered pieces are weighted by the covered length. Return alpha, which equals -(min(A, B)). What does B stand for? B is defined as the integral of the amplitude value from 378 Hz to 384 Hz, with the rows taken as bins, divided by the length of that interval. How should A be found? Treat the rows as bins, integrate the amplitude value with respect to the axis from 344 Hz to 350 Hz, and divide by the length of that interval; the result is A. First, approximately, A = 2.46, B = 2.27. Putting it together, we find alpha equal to -2.27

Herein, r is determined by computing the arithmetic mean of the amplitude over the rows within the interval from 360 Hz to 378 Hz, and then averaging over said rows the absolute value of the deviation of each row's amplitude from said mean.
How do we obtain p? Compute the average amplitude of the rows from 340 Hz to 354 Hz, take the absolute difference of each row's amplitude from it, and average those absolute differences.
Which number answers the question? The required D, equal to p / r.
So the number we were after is 0.3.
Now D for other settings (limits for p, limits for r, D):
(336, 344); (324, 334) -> 2.1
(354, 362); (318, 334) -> 1.0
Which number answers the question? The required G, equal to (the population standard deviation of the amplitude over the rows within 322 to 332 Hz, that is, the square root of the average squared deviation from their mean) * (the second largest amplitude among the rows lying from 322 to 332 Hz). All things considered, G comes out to 0.10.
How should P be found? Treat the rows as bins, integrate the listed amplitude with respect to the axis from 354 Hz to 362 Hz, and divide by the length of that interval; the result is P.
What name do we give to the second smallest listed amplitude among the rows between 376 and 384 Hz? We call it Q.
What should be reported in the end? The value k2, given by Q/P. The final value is 0.84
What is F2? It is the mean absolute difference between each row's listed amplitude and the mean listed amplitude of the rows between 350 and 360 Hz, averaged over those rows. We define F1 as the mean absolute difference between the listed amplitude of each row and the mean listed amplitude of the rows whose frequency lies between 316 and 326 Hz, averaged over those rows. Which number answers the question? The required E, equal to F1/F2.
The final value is 0.55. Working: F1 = 0.04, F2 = 0.068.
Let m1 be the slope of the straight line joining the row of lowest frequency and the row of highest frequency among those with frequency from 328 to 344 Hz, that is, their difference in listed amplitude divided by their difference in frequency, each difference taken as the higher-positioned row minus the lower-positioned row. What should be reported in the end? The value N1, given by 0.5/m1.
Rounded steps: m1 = -0.0135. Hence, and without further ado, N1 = -37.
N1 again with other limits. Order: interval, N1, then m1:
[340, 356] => -39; -0.0127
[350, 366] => 50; 0.0101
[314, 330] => -56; -0.0090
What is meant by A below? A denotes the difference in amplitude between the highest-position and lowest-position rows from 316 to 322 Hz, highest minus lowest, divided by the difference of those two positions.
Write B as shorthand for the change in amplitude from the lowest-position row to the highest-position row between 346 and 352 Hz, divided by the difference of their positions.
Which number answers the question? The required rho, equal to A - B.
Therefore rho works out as 0.07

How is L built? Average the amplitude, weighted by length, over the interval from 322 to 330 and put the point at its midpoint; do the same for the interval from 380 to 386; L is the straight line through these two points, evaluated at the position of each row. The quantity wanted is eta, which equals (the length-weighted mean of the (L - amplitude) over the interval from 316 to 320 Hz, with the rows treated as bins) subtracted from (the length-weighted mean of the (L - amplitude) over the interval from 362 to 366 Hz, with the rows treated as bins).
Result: -0.009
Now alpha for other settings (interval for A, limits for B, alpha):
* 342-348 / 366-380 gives -2.08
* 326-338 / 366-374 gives -2.13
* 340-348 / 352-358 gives -2.45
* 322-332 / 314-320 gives -2.76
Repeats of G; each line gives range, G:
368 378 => 0.19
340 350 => 0.19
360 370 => 0.37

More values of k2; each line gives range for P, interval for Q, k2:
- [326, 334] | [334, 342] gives 0.95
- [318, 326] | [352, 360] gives 0.86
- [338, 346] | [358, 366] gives 0.99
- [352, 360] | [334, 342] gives 1.06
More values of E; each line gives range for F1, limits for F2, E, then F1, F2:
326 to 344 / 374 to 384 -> 0.42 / 0.06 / 0.156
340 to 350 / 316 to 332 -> 1.57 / 0.06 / 0.040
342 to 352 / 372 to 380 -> 0.93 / 0.07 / 0.078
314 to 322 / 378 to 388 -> 0.26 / 0.04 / 0.169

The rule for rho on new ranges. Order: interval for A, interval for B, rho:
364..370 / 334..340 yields -0.09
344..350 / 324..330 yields -0.02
